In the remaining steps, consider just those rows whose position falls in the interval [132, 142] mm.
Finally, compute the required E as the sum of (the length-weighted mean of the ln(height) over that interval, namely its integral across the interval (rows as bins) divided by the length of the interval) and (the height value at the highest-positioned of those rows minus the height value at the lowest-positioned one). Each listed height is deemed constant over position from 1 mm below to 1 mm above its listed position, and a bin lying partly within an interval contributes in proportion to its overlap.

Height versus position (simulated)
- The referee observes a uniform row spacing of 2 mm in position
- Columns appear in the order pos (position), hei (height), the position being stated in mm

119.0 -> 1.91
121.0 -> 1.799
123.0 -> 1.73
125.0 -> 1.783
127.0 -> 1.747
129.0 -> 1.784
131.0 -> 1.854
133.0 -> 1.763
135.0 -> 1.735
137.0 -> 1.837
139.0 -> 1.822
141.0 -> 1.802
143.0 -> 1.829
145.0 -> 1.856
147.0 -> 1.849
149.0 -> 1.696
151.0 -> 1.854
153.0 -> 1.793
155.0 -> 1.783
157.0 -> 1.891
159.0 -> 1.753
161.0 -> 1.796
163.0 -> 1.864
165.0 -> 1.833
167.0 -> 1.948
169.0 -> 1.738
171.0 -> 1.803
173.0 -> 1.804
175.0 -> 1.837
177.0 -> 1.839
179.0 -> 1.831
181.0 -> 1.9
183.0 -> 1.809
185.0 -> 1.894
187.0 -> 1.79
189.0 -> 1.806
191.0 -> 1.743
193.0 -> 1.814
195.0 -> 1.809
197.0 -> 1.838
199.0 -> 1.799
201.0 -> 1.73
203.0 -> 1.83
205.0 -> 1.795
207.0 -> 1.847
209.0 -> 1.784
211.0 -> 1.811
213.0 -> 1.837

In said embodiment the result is 0.622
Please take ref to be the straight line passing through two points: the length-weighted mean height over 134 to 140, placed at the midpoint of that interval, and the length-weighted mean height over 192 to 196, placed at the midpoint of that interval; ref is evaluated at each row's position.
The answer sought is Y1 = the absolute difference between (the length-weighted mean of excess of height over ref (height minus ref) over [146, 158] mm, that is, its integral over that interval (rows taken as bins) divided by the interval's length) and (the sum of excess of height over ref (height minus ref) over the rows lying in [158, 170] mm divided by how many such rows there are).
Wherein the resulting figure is 0.008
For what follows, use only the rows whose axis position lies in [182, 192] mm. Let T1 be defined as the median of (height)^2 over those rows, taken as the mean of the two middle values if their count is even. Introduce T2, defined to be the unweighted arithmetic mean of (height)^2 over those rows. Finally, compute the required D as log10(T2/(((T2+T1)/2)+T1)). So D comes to -0.300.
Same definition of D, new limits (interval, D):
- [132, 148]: -0.306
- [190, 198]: -0.305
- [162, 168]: -0.295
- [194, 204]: -0.304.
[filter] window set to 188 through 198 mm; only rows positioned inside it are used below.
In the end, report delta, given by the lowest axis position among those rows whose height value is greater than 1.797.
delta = 189.0 mm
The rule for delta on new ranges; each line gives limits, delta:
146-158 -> 147.0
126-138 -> 131.0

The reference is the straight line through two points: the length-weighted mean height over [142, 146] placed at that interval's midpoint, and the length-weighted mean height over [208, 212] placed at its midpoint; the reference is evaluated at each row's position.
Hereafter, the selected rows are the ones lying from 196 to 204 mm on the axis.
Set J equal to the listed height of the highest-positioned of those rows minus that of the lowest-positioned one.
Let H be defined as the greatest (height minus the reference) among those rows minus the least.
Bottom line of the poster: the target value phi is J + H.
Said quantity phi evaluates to 0.10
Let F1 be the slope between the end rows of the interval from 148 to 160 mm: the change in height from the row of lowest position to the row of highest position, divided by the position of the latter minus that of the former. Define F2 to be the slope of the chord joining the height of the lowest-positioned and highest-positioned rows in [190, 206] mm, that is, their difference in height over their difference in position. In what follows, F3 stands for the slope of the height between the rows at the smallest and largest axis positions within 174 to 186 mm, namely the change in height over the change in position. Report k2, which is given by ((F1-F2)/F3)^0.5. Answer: 0.6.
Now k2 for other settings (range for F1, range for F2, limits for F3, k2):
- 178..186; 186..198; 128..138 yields 0.9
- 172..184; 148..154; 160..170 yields 1.8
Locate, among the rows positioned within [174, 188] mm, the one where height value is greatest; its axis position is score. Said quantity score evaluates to 181.0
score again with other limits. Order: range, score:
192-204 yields 197.0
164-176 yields 167.0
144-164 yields 157.0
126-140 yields 131.0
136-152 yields 145.0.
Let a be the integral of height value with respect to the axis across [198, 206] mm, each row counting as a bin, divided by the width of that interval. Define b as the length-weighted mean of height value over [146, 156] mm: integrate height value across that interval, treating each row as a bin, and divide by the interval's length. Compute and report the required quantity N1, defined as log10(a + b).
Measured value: 0.554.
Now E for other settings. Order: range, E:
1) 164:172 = 0.574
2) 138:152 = 0.628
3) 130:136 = 0.459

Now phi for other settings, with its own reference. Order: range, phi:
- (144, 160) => 0.10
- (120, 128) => 0.02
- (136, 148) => 0.07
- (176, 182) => 0.13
